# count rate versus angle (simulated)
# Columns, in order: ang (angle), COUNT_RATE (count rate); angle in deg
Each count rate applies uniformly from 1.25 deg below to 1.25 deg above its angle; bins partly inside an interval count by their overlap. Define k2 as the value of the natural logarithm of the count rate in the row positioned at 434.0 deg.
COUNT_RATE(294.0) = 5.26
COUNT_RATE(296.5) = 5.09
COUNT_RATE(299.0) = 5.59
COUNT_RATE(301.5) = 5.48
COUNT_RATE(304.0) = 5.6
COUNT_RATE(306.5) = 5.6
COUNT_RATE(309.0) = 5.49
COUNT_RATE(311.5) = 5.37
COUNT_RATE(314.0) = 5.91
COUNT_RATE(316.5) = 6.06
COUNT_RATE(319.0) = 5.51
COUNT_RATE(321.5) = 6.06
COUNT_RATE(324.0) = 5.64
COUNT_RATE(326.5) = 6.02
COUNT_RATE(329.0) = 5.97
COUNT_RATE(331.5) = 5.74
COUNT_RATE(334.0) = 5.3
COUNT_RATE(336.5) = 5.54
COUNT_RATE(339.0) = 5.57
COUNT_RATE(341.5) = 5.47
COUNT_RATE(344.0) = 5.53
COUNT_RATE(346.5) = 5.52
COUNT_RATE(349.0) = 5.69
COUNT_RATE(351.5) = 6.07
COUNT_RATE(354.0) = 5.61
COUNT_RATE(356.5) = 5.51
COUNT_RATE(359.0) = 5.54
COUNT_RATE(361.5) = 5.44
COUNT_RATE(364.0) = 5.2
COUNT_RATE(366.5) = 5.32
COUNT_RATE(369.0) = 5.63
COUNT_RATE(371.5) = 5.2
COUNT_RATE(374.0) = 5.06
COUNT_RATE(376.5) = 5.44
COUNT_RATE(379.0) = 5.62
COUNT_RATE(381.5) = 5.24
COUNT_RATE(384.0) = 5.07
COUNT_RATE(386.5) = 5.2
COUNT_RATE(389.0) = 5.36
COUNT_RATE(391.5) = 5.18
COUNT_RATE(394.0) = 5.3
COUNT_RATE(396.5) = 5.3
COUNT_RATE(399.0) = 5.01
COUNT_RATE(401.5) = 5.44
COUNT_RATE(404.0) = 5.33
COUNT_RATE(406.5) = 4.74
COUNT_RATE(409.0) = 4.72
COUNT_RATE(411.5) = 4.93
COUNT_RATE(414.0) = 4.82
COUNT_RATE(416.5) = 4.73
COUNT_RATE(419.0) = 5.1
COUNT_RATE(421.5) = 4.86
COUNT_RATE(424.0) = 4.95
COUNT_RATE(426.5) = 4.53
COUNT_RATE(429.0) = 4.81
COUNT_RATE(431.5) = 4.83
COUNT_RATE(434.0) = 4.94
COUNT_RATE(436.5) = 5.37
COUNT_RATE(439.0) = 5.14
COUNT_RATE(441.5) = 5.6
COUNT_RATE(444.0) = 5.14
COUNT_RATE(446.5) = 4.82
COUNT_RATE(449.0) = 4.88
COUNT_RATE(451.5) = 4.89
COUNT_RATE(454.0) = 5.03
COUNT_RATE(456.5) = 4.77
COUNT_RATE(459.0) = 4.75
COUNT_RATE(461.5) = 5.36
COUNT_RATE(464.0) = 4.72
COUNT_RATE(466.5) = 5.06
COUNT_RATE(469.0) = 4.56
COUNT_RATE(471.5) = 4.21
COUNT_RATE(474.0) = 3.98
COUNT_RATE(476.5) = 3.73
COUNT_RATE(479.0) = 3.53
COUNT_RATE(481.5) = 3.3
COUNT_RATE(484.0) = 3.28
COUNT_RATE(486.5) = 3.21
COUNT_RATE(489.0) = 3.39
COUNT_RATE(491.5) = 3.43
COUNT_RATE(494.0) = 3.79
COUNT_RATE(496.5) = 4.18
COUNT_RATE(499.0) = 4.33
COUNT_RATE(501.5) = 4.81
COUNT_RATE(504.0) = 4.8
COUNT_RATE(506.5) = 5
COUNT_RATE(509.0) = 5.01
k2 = 1.60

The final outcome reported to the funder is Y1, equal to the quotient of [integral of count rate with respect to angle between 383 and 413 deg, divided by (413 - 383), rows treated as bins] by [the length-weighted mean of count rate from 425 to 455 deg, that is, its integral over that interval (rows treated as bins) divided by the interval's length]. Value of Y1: 1.03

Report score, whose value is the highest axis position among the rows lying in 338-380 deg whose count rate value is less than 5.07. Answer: 374.0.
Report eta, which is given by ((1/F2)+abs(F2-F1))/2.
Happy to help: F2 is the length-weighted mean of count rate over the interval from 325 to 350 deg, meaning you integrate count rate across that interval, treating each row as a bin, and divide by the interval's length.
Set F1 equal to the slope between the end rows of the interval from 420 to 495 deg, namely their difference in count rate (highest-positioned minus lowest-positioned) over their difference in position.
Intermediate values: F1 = -0.015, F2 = 5.6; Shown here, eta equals 2.91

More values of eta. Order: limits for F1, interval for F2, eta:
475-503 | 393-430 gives 2.56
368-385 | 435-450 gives 2.70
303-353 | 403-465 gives 2.57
